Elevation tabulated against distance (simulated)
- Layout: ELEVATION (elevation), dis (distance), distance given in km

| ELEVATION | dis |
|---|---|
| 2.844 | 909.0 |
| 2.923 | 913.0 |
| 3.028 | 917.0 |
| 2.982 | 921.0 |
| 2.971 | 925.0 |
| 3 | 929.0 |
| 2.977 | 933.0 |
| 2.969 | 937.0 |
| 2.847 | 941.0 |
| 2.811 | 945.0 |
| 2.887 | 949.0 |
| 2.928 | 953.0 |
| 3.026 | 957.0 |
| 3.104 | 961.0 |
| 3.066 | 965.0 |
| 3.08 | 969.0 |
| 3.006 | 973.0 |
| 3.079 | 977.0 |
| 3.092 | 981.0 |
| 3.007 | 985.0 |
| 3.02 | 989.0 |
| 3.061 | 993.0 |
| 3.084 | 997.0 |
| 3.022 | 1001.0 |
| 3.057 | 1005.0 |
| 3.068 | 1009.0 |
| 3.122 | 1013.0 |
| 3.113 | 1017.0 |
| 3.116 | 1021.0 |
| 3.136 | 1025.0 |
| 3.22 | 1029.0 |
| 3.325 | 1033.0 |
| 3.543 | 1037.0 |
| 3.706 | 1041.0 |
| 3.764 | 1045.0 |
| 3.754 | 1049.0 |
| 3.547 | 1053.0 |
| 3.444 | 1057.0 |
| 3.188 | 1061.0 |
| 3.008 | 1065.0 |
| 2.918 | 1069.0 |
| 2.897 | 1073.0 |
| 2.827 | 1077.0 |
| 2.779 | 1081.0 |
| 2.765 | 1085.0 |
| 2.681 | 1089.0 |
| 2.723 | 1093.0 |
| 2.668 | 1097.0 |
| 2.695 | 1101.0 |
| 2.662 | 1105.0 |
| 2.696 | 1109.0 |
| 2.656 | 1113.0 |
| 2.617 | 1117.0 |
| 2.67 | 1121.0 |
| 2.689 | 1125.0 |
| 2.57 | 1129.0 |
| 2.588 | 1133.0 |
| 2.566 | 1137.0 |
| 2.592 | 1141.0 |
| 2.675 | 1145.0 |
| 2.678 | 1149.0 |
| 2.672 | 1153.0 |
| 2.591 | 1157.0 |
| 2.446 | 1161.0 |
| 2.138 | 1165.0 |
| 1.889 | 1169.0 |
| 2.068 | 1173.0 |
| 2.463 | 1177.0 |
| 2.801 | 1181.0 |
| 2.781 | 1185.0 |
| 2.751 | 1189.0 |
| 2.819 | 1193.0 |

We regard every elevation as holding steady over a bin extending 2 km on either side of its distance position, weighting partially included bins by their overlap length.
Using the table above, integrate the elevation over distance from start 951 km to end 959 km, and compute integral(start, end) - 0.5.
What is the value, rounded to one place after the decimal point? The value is 23.3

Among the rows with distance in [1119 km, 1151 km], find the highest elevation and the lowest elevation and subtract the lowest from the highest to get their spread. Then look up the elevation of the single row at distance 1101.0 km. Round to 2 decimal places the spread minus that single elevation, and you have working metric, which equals -2.57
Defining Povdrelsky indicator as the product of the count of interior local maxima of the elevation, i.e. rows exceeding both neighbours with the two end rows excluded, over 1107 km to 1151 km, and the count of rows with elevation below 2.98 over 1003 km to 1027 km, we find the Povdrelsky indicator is 0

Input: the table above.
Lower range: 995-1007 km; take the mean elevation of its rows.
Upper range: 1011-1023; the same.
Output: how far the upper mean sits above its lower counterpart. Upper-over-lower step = 0.1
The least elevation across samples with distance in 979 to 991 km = 3.007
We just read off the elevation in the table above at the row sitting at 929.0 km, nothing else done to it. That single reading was 3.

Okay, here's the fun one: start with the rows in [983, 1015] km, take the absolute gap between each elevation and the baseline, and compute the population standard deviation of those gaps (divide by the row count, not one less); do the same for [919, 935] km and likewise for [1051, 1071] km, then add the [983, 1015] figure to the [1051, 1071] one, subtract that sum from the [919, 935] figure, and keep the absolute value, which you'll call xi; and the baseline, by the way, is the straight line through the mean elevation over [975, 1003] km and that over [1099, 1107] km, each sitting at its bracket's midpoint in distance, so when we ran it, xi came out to 0.25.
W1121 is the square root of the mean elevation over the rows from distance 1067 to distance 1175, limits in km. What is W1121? 1.61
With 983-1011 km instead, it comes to 1.75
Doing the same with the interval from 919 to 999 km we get 1.73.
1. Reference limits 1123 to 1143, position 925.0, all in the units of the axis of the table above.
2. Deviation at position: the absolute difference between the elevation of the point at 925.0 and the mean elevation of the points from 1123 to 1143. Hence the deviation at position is 0.4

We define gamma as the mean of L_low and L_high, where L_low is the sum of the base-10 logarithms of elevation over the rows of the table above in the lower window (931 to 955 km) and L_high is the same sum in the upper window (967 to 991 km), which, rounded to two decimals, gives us 2.84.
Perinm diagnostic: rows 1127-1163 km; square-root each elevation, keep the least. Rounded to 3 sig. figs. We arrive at 1.56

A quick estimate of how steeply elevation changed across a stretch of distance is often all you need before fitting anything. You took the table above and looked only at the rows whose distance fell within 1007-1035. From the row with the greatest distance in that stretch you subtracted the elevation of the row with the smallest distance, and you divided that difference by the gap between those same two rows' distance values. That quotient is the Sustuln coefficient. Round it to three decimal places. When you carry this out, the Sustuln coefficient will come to 0.011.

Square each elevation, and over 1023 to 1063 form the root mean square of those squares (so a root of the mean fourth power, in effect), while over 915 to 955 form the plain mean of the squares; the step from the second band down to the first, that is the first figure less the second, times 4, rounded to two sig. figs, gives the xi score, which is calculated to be 14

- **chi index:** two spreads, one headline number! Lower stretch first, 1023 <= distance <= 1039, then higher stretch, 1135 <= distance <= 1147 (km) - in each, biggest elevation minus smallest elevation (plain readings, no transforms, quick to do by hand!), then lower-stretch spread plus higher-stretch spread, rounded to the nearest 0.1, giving 0.5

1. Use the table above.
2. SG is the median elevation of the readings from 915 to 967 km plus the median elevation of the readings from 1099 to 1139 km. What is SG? 5.64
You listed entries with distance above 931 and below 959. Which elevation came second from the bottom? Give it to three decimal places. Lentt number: 2.847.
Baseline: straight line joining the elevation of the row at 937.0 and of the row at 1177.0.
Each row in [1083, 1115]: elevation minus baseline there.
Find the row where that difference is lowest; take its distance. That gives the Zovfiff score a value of 1089.0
